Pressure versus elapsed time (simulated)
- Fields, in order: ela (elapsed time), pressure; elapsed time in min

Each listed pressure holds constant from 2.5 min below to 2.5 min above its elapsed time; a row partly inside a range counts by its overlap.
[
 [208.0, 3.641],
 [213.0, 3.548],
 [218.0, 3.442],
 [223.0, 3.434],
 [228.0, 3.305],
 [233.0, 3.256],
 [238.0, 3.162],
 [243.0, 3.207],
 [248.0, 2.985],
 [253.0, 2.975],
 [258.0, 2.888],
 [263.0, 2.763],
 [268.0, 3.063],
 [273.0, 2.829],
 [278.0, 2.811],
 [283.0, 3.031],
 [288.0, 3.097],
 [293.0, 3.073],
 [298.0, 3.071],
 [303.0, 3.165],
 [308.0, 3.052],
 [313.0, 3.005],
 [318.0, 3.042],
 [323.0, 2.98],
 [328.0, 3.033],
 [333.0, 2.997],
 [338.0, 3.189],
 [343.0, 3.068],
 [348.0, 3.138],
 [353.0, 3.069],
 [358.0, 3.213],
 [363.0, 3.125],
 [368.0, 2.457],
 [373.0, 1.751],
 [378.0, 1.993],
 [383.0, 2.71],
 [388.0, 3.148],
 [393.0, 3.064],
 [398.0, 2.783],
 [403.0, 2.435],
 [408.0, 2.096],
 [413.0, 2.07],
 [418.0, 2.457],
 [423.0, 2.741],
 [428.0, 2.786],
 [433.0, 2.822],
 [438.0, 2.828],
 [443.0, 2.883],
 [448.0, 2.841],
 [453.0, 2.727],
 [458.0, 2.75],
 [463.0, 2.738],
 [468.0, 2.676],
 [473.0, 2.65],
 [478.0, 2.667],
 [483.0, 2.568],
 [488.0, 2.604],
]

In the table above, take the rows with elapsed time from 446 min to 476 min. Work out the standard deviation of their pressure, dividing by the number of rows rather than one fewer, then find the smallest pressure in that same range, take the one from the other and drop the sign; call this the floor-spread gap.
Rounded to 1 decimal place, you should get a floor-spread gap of 2.6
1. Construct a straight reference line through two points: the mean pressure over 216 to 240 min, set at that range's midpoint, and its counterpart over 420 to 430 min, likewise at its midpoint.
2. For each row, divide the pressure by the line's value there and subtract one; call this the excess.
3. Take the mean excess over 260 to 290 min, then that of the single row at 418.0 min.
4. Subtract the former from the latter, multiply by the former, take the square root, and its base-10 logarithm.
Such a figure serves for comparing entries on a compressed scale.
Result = -1.3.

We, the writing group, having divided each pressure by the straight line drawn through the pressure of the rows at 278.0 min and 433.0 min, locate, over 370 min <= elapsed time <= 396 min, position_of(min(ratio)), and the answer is 373.0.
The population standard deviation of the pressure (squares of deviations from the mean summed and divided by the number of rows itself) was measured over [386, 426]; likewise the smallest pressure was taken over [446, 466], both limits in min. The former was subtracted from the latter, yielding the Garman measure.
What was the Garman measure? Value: 2.3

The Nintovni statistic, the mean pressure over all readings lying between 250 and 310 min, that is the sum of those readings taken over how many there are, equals 2.98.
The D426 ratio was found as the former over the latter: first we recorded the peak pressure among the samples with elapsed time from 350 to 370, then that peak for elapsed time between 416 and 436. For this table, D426 1.14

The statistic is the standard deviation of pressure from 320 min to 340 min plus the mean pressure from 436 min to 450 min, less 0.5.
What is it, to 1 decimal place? 2.4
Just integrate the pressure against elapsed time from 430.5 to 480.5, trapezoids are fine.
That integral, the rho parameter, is 138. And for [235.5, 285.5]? 149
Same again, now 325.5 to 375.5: 145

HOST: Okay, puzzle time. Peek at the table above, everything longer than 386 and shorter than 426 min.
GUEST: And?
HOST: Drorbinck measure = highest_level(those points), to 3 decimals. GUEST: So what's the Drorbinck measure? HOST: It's 3.148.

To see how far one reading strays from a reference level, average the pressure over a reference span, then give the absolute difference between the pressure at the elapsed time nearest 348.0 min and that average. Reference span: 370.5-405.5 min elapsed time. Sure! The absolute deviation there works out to 0.58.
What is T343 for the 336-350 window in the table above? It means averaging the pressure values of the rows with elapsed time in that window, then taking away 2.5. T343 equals 0.63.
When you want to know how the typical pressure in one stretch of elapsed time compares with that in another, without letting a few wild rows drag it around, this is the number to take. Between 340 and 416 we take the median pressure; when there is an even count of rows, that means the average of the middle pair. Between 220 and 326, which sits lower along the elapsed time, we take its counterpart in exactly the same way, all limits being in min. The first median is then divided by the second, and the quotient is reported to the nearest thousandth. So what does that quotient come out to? 0.912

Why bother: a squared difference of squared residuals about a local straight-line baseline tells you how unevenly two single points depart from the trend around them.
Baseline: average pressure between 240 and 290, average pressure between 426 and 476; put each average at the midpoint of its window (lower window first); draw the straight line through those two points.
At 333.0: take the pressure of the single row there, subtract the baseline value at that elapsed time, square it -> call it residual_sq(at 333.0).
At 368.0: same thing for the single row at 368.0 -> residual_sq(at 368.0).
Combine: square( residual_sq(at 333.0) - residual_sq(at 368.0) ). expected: 0.022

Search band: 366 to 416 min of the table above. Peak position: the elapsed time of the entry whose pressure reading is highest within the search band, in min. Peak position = 388.0 min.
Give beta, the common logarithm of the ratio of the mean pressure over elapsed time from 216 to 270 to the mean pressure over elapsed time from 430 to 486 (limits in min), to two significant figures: 0.058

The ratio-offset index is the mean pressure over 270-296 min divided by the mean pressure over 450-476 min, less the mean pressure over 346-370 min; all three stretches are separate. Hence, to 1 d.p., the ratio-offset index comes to -1.9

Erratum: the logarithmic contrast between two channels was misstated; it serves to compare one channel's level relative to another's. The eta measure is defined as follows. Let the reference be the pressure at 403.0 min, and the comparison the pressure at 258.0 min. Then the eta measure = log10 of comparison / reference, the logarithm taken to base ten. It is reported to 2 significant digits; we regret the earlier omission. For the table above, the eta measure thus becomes 0.074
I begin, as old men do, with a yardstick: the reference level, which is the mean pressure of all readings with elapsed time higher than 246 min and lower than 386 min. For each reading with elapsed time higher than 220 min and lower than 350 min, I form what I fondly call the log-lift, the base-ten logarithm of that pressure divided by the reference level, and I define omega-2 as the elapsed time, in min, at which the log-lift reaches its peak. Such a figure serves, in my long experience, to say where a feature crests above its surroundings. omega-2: 223.0 min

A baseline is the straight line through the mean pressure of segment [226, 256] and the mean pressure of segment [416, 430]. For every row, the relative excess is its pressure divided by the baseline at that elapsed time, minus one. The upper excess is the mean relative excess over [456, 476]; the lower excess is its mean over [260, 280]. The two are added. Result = -0.005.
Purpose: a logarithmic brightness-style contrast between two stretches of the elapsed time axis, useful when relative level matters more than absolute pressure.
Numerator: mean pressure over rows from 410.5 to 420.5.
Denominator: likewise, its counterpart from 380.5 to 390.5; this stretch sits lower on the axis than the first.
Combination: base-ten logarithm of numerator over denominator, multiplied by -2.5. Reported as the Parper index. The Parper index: 0.28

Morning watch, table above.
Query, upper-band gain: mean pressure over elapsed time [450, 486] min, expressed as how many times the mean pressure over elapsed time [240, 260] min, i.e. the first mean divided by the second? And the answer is 0.89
